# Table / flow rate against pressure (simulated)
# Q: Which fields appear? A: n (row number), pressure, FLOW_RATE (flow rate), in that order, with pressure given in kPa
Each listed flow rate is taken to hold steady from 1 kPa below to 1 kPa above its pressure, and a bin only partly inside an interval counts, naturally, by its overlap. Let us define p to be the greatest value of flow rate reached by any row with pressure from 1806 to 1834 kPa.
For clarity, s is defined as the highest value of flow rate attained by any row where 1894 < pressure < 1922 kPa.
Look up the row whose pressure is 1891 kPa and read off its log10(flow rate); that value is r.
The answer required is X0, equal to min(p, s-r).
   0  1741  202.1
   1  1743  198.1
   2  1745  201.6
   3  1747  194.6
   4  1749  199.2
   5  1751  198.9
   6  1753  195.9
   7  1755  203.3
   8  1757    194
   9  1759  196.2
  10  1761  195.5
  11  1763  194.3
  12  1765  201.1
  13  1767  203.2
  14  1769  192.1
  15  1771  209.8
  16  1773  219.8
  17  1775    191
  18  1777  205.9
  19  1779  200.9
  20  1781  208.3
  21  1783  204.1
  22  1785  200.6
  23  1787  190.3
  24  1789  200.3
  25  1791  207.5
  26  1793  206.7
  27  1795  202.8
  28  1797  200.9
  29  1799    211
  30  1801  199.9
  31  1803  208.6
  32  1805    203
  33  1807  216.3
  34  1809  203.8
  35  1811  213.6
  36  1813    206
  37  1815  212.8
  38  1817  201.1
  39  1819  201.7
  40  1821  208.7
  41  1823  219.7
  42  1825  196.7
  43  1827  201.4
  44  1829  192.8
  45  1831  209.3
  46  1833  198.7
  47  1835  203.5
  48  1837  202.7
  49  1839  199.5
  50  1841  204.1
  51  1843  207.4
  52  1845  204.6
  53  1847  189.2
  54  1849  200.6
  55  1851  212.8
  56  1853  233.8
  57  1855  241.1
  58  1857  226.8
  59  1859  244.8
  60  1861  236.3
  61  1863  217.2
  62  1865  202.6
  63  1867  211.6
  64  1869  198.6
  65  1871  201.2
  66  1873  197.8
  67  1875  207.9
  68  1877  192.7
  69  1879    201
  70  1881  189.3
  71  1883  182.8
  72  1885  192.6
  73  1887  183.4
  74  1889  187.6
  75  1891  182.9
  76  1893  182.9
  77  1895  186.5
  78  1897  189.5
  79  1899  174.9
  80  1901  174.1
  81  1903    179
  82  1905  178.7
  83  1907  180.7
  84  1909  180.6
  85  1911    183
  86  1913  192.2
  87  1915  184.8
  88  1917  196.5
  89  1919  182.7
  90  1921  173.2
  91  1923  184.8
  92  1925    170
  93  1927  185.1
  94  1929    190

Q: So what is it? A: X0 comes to 194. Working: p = 219.7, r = 2.26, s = 196.5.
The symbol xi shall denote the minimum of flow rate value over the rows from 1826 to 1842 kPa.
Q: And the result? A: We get 192.8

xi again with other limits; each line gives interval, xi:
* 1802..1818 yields 201.1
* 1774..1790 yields 190.3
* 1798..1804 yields 199.9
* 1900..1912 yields 174.1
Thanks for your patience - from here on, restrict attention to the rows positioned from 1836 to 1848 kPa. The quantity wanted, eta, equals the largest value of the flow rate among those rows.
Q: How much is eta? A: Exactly 207.4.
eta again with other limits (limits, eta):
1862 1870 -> 217.2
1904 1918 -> 196.5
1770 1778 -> 219.8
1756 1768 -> 203.2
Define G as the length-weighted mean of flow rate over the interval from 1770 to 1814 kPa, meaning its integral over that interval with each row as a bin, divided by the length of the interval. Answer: 205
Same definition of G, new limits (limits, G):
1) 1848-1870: 221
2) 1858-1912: 194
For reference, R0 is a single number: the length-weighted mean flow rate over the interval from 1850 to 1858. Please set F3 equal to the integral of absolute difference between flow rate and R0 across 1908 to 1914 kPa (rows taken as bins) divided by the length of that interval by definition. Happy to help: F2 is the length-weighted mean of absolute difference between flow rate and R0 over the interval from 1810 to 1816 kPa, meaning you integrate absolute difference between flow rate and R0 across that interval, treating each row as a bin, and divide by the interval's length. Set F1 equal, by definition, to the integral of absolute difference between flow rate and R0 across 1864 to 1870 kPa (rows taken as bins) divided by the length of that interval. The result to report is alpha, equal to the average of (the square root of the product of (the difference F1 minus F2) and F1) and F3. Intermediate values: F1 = 24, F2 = 17.8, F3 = 43.4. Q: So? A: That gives 28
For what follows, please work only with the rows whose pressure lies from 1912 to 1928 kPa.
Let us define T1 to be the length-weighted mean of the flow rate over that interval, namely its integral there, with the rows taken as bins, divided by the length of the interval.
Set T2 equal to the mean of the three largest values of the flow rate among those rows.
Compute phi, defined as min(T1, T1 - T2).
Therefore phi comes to -7.6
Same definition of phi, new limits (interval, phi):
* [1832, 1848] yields -4.2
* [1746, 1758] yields -2.8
